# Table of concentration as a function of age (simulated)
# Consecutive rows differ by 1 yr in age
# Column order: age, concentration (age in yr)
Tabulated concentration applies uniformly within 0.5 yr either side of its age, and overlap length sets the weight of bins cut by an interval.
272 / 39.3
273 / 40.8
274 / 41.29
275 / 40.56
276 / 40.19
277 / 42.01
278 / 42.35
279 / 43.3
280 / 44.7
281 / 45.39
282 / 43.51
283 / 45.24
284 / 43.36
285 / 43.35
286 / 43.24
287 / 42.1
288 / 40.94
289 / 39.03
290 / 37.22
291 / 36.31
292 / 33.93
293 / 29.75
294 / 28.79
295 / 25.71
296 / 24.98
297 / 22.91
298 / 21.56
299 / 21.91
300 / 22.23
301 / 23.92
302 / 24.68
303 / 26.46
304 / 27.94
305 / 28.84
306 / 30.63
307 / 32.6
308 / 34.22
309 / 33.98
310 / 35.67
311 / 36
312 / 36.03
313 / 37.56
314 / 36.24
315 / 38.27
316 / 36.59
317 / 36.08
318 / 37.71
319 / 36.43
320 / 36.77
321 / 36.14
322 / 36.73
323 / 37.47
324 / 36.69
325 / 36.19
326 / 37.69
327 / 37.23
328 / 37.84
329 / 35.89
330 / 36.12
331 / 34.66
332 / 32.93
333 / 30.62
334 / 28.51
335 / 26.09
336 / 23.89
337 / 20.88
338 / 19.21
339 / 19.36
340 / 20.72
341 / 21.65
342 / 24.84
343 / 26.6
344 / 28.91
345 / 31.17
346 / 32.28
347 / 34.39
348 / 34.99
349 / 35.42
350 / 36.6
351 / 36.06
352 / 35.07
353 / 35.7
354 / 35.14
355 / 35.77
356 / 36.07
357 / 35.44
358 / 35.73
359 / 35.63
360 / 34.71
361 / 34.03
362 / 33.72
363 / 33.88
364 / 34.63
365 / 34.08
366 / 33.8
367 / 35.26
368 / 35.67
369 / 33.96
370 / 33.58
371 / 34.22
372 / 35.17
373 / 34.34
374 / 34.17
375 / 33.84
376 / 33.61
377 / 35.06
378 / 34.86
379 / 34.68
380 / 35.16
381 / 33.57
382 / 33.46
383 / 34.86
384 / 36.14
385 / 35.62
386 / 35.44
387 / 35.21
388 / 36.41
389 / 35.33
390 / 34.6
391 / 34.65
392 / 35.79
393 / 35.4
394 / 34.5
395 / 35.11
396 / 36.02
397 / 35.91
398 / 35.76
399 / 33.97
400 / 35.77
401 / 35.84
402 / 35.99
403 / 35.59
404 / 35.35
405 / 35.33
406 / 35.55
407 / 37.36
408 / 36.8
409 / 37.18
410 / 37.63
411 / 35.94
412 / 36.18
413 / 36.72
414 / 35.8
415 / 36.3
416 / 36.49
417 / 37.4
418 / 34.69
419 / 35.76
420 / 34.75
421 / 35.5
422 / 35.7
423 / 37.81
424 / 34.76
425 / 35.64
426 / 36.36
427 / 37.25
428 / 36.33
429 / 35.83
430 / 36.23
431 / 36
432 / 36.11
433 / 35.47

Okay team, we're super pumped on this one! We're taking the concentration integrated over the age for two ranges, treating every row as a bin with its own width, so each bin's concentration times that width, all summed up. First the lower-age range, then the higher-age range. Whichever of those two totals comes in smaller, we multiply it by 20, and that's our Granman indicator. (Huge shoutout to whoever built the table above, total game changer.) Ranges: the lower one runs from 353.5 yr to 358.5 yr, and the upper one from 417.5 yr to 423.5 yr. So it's 3563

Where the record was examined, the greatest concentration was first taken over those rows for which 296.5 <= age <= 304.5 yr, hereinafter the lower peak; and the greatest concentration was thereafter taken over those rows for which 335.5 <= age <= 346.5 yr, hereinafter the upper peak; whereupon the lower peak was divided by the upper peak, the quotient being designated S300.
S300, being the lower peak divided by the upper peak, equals 0.87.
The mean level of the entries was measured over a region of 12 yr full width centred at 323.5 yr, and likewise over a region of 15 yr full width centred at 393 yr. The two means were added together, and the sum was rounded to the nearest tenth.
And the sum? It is 72.2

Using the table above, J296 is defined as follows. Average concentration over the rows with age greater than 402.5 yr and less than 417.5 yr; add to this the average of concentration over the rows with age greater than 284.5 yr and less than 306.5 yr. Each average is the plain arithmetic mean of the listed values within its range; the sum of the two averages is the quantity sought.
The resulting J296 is 67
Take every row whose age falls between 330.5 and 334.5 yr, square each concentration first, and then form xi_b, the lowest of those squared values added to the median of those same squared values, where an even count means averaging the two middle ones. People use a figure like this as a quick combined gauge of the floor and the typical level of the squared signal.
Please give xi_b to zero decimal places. 1824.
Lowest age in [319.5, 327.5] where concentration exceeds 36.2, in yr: 320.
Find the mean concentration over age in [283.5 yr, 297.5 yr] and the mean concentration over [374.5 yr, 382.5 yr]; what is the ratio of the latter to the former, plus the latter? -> 35.3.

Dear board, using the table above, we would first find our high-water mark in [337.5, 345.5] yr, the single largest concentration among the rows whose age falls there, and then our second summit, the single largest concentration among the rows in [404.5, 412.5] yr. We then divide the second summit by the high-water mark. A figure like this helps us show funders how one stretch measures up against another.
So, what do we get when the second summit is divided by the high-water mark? 1.21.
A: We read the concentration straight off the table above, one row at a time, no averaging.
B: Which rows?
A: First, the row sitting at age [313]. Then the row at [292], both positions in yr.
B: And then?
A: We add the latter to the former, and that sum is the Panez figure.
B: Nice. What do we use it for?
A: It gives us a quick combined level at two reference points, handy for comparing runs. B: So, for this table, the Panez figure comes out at 71.5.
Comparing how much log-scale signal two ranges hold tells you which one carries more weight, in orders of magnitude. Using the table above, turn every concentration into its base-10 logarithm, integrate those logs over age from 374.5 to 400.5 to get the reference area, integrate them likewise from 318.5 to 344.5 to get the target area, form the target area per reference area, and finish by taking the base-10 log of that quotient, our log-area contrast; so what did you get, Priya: -0.019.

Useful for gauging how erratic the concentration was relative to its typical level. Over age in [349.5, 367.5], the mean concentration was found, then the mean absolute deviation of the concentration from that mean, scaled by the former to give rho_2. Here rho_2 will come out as 0.02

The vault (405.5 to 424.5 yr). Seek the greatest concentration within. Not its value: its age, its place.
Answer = 423 yr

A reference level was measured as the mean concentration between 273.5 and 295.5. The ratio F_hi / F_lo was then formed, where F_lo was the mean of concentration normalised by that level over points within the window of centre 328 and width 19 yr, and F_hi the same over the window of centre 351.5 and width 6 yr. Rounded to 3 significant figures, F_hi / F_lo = 1.06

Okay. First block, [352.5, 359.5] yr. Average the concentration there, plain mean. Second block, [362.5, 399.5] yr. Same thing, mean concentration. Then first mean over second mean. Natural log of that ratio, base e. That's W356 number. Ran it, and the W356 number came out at 0.02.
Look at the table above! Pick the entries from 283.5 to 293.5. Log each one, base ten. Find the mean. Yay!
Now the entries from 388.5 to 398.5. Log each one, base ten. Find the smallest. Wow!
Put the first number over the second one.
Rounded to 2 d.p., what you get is 1.03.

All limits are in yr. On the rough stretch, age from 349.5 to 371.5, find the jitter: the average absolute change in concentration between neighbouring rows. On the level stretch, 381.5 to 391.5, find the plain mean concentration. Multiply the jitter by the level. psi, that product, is 21.6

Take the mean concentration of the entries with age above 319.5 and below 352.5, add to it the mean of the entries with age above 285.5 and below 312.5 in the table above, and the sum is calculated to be 62.7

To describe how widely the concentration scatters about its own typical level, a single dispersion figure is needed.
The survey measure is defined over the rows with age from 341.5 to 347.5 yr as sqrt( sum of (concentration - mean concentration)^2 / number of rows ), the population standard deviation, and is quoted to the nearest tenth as 3.3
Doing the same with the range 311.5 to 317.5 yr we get 0.8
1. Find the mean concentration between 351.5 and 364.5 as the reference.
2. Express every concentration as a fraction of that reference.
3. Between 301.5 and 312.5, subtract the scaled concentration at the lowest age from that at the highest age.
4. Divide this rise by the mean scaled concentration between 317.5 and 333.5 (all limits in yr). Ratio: 0.3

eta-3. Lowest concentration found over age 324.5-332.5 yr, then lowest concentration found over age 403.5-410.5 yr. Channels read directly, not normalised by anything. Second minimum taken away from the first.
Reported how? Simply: -2.4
